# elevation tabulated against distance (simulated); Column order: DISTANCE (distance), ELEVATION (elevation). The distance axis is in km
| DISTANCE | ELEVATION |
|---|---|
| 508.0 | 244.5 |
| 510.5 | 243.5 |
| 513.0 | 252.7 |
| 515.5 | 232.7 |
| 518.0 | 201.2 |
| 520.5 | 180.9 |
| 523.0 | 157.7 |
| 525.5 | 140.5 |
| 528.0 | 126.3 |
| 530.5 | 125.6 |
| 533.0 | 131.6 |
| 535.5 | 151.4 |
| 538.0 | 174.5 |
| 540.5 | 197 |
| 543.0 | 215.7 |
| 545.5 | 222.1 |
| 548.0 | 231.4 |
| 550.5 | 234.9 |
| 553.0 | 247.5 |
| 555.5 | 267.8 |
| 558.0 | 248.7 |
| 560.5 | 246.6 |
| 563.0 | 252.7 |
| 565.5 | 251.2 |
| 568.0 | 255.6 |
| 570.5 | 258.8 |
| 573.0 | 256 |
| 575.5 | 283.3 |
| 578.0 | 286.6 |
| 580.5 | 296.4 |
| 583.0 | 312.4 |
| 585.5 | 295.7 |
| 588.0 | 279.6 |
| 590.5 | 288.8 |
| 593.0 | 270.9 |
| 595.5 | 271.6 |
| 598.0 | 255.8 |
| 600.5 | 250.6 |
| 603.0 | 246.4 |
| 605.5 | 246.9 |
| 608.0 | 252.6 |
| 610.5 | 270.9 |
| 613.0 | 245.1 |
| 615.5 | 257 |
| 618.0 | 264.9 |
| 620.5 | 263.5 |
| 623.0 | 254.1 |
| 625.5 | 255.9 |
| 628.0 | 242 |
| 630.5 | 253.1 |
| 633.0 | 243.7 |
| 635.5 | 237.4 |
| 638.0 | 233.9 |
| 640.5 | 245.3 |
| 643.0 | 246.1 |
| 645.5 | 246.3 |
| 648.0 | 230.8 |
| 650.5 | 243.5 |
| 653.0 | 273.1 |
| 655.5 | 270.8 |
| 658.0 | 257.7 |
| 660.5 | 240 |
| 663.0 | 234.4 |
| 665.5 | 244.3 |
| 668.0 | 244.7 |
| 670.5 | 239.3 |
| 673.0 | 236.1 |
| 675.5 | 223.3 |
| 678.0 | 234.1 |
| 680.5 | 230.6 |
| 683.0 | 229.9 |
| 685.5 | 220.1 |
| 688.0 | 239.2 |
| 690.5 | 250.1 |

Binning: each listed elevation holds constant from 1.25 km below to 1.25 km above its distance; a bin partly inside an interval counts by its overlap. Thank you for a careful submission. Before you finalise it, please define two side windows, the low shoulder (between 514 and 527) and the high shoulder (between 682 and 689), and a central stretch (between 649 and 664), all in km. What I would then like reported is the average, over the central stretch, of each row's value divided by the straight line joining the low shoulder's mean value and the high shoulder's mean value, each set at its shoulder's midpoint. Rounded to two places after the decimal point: 1.14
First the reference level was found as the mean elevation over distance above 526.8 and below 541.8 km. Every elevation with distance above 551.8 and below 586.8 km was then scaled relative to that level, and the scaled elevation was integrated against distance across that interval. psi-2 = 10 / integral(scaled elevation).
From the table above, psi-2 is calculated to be 0.16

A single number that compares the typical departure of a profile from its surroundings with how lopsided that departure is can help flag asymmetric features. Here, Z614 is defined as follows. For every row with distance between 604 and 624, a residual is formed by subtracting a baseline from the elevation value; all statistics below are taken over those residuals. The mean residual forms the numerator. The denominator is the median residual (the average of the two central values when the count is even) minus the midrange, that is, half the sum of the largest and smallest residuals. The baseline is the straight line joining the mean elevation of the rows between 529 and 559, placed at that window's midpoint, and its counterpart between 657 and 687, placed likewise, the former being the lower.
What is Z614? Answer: -11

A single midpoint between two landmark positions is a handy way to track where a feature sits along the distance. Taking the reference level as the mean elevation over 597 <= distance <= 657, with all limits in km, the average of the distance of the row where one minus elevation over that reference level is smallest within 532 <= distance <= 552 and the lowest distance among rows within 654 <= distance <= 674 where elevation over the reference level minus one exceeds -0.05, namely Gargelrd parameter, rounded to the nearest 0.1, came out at 603.0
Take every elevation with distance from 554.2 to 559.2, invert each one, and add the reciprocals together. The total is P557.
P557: 0.0078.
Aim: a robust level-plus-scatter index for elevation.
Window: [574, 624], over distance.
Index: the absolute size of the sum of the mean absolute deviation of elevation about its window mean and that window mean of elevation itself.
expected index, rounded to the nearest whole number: 286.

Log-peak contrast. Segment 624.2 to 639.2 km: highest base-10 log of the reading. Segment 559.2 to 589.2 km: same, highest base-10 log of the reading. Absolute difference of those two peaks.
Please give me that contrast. 0.09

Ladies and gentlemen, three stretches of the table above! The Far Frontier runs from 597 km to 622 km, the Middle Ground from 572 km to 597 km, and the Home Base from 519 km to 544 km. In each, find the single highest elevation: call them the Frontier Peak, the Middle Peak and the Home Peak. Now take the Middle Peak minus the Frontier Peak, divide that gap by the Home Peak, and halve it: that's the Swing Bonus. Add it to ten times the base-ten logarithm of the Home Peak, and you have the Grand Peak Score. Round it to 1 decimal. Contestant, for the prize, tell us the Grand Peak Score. 23.4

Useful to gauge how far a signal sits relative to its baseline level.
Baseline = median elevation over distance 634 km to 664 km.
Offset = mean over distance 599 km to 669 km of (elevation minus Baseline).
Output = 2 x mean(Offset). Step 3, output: 11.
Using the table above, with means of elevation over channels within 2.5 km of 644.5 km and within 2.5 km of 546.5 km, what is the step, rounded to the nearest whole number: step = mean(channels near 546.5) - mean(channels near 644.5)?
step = -19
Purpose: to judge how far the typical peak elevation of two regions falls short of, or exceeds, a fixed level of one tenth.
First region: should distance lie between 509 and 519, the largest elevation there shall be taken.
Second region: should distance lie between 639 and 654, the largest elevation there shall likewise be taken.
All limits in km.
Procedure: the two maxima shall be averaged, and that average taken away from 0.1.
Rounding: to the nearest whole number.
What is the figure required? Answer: -263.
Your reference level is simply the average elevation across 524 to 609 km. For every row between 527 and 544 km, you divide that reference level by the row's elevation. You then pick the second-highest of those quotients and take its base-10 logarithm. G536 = 0.27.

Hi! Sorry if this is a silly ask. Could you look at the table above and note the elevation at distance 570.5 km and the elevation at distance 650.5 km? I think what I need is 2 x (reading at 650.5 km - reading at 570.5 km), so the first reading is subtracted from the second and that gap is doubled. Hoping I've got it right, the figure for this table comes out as -31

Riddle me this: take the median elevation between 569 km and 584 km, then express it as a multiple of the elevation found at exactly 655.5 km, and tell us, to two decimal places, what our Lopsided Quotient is 1.05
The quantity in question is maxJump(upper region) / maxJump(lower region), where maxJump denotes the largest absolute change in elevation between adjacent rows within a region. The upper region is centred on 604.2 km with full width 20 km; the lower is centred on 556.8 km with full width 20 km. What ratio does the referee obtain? 1.3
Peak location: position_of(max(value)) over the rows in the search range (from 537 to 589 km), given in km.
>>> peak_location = 583.0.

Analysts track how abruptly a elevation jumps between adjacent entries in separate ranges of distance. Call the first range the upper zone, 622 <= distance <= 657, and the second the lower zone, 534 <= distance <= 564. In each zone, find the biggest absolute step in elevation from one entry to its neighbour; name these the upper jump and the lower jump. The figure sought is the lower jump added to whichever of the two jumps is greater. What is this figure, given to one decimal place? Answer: 52.7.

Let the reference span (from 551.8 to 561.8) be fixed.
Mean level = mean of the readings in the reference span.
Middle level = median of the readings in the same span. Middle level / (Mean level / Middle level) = 244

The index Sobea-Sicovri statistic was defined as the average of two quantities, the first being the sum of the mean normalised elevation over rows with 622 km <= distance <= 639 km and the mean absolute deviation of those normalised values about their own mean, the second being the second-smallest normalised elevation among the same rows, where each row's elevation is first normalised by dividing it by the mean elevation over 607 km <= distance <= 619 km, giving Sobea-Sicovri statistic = 0.95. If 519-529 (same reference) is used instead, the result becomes 0.60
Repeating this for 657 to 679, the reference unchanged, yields 0.93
